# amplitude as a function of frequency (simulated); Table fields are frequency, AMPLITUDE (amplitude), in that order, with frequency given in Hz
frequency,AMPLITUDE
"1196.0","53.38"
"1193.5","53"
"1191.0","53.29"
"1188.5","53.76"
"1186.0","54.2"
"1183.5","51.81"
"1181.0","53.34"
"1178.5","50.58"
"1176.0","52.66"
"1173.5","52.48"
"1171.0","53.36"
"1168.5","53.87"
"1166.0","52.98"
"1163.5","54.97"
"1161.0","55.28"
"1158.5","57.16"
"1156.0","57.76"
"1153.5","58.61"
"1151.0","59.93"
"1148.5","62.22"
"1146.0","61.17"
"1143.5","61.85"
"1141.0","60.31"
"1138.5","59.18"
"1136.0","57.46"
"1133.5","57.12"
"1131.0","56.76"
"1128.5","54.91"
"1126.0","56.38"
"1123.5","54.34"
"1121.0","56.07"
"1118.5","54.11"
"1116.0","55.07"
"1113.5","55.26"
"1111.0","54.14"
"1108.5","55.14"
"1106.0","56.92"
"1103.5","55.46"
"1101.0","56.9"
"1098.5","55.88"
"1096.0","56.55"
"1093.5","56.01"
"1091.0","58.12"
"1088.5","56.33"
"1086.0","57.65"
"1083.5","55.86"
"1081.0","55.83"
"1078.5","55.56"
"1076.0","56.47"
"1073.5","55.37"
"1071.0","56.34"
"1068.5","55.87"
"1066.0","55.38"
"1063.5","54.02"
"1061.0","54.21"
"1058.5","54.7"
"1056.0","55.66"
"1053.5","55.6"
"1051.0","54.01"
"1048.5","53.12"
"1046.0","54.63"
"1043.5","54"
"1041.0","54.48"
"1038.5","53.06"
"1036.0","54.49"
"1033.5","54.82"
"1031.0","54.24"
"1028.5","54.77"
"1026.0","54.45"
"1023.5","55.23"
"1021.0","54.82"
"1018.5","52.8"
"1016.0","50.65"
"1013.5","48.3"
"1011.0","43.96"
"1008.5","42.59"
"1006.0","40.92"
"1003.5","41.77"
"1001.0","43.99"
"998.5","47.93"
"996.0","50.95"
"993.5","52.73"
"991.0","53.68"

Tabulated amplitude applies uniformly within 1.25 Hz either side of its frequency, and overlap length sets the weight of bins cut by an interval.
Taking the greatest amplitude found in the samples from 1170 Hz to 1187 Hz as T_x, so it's 54.2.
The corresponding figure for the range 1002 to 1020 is 52.8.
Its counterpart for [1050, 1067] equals 55.66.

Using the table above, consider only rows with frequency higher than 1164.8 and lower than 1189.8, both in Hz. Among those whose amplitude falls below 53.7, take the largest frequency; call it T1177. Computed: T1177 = 1183.5 Hz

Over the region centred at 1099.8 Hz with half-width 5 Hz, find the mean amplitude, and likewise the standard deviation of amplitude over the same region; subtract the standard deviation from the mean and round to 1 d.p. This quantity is 55.6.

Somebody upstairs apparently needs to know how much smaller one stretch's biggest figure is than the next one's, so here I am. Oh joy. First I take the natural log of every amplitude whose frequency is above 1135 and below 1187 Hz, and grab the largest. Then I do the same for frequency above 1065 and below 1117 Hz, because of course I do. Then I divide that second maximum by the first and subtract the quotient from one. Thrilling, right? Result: 0.017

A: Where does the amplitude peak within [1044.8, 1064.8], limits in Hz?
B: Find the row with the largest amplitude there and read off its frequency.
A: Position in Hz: 1056.0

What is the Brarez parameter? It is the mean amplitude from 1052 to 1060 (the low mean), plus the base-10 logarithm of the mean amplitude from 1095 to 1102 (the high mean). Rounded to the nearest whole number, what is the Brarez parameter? 57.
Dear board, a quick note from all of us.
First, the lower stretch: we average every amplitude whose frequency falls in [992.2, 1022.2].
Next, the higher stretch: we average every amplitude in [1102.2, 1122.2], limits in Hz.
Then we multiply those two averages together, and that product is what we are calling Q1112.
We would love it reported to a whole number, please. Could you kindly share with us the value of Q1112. 2632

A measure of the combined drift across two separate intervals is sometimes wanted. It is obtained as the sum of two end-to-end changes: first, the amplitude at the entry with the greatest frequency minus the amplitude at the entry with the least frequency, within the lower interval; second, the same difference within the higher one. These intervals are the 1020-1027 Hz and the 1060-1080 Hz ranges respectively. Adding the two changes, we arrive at 1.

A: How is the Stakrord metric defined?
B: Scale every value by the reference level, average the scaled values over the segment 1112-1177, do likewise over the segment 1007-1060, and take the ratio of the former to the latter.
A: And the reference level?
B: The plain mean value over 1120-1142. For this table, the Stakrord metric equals 1.07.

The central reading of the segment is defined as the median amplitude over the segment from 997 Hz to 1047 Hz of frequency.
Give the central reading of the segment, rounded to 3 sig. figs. 53.5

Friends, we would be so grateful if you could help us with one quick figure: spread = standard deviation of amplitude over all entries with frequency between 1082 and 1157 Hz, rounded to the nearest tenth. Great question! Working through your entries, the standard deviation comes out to 2.2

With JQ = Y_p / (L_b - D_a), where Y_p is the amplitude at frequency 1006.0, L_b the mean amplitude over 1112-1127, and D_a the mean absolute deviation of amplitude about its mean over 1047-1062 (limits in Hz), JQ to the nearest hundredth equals 0.75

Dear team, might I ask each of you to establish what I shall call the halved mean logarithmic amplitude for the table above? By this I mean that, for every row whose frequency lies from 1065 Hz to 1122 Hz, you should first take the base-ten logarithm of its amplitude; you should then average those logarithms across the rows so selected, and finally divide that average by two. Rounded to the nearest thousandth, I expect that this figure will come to 0.874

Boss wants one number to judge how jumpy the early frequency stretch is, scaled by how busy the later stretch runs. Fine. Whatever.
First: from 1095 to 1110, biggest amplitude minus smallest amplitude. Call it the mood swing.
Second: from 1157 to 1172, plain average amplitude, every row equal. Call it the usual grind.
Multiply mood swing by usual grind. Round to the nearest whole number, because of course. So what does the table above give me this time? 97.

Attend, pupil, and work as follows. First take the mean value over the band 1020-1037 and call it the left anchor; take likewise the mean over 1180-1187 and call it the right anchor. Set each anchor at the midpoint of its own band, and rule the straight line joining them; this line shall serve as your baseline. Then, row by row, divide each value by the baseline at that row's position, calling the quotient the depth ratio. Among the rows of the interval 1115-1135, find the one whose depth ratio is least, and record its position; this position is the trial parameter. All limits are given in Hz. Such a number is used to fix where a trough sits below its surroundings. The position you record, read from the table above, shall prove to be 1118.5 Hz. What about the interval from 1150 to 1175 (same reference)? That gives 1173.5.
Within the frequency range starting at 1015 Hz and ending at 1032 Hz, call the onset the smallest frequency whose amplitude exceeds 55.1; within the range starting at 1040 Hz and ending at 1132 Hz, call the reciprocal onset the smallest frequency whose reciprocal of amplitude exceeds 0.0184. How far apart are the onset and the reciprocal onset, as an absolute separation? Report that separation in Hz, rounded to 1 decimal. 20.0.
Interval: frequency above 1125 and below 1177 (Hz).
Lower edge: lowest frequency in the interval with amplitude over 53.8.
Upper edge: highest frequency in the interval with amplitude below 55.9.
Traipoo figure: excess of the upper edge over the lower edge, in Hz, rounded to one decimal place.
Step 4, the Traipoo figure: 50.0 Hz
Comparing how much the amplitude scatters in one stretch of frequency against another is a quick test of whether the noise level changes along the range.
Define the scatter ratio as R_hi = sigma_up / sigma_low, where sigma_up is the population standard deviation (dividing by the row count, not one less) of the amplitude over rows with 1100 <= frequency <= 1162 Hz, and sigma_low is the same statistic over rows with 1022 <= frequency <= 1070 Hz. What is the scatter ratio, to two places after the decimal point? 3.15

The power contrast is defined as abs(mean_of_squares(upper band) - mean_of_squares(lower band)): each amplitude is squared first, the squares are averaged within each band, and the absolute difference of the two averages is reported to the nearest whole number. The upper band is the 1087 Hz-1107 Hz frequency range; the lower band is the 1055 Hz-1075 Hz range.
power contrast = 148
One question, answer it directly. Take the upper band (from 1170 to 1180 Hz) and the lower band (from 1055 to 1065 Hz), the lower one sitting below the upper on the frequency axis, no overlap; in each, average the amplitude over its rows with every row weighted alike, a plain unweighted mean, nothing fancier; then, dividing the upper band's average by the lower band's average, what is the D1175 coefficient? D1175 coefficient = 0.96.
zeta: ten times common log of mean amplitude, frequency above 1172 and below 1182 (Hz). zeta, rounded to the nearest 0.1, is 17.2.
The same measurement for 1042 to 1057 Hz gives 17.4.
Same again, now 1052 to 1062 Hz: 17.4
